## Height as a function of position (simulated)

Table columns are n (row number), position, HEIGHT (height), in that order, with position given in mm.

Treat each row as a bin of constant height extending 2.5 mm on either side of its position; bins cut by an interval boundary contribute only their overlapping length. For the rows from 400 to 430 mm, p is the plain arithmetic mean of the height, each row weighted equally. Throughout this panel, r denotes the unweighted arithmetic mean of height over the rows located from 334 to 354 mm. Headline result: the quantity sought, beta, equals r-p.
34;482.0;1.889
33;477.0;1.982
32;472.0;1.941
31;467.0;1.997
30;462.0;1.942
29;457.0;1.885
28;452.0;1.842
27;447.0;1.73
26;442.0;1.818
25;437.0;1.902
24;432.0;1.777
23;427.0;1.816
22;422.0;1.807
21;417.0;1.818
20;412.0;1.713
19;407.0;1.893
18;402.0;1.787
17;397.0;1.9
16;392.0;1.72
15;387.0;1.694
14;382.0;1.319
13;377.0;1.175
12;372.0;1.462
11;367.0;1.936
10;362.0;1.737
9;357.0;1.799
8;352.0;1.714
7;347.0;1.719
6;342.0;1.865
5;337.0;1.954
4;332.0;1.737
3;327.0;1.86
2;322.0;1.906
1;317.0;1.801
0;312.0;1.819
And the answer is 0.01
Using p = 1.81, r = 1.81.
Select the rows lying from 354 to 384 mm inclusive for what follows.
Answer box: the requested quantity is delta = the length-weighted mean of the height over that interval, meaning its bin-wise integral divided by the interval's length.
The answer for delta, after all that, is 1.58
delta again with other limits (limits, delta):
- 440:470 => 1.87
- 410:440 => 1.81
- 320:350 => 1.84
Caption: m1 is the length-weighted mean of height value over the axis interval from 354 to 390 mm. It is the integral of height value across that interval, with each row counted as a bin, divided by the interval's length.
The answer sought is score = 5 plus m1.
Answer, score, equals 6.59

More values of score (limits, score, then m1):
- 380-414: 6.72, 1.72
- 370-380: 6.31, 1.31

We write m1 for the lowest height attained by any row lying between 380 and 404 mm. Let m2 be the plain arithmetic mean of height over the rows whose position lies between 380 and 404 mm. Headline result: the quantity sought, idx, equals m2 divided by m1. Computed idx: 1.28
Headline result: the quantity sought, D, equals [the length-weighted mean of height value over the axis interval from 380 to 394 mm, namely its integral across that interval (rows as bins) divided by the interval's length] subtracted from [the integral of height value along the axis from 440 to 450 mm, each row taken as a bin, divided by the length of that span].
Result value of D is 0.19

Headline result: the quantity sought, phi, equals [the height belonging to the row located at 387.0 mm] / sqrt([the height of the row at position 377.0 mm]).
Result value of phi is 1.56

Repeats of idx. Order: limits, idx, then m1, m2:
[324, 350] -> 1.06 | 1.719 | 1.83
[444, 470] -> 1.09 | 1.73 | 1.88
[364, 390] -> 1.29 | 1.175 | 1.52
